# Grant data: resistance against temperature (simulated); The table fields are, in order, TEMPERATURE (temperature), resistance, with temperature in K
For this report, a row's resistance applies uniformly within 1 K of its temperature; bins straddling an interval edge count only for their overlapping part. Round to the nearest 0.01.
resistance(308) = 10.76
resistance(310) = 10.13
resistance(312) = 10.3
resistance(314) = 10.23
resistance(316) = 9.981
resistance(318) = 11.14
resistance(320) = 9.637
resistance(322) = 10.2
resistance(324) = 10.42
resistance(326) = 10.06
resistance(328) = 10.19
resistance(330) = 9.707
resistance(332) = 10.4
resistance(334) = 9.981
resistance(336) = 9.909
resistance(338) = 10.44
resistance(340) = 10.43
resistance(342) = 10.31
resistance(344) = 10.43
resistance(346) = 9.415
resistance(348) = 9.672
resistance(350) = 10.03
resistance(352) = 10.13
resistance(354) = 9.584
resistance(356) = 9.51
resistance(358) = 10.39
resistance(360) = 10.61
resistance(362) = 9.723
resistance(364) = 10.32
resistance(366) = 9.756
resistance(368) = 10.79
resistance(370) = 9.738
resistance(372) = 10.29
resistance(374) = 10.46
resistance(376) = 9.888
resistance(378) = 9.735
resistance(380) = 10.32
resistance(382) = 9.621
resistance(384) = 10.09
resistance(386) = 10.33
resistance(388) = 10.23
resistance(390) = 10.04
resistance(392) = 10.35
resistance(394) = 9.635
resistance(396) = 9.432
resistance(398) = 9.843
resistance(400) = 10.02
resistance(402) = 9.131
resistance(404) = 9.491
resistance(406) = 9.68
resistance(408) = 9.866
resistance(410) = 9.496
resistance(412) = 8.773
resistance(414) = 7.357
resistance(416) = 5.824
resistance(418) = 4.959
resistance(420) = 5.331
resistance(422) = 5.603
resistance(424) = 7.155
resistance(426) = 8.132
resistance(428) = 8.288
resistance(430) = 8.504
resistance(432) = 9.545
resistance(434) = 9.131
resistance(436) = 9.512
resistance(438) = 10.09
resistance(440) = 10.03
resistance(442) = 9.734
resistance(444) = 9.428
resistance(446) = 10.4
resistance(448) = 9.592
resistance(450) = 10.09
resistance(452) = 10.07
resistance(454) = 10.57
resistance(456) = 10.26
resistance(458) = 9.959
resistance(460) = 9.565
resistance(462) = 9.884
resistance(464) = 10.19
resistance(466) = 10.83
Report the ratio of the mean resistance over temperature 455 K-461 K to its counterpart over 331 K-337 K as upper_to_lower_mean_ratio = 0.98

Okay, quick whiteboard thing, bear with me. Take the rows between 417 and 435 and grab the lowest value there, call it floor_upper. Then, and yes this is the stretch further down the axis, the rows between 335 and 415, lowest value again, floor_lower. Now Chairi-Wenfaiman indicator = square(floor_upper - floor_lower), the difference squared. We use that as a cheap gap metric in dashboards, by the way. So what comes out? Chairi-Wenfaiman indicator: 6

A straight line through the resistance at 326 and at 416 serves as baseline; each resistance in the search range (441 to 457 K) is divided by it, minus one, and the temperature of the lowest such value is 444 K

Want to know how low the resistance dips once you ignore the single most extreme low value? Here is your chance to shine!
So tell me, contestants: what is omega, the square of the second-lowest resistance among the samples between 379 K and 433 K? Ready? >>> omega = 28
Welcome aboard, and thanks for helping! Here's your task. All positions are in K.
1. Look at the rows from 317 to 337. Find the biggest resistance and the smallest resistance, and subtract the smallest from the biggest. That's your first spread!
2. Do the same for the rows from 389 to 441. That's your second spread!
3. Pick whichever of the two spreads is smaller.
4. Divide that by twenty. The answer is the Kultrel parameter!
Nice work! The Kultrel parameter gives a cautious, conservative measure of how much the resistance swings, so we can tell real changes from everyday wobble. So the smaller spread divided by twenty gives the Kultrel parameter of 0.075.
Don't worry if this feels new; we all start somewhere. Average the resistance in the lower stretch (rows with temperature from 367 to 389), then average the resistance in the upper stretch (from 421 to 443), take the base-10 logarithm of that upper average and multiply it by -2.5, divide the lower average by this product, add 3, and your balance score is -1.3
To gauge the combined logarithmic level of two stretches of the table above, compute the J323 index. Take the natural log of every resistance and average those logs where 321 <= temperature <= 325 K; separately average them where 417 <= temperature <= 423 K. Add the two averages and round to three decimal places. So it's 3.999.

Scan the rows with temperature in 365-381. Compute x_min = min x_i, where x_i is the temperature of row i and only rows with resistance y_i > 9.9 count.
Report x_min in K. 368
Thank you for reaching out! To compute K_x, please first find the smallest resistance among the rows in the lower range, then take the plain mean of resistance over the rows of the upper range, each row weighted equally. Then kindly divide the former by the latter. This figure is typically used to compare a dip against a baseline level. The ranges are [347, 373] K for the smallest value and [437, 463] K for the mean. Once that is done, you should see 0.95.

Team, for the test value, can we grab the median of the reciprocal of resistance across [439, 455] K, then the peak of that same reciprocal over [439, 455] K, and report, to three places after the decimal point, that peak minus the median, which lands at 0.007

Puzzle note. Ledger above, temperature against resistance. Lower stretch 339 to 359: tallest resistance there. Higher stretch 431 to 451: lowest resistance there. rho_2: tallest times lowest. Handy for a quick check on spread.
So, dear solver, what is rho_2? 95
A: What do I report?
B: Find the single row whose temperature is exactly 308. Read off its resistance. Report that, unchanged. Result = 10.76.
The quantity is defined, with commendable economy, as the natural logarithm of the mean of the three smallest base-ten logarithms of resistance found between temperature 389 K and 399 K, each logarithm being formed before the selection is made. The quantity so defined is -0.016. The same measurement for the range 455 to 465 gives -0.009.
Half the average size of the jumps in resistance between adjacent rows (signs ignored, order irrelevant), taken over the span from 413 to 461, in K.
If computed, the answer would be 0.279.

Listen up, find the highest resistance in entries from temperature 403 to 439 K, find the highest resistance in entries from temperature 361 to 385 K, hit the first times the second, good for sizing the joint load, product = 109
